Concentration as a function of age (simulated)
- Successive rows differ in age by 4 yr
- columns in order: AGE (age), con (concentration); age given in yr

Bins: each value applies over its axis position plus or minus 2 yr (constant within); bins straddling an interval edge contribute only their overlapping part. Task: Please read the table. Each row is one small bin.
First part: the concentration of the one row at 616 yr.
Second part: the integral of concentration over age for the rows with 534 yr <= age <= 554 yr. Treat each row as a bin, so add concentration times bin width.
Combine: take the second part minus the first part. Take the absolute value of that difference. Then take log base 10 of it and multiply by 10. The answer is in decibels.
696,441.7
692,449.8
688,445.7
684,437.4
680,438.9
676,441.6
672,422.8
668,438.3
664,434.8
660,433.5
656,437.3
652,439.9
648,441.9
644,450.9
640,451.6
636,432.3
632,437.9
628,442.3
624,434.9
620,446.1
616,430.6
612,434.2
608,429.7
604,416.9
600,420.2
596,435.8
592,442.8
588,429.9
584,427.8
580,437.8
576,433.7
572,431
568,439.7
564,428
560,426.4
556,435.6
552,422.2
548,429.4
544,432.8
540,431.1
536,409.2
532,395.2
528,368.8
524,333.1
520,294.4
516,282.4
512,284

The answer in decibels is 39.1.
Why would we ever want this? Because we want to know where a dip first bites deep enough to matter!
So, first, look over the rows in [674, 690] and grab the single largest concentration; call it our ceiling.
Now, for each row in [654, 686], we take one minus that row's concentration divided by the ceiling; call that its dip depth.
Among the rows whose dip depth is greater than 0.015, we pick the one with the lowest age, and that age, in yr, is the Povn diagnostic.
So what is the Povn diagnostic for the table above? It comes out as 656 yr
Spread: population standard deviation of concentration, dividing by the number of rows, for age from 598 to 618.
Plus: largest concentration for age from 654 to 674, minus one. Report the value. 444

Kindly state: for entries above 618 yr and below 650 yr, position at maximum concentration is 640 yr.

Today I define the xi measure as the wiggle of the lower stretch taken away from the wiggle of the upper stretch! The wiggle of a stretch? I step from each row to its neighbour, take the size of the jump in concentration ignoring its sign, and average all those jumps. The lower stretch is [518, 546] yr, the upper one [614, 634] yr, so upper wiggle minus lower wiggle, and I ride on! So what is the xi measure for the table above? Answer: -13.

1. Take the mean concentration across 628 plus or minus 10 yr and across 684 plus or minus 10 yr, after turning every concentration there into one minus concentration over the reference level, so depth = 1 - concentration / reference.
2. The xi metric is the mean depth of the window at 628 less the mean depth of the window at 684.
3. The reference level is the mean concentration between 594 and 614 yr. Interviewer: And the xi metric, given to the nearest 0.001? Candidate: 0.009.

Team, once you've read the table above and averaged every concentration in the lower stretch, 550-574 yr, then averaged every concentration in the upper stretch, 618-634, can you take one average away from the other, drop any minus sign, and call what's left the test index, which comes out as 10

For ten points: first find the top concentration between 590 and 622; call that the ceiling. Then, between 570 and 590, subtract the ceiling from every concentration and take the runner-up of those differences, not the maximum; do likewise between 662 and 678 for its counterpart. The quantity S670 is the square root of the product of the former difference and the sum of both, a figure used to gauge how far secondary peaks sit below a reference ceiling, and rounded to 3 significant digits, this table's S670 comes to 15.8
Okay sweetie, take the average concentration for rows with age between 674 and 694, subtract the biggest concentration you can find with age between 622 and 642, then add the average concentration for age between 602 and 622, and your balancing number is 423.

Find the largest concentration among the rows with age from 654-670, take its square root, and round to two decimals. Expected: 20.94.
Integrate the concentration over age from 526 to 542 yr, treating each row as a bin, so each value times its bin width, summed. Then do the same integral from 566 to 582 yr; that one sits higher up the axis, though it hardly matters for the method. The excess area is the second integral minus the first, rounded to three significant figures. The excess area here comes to 552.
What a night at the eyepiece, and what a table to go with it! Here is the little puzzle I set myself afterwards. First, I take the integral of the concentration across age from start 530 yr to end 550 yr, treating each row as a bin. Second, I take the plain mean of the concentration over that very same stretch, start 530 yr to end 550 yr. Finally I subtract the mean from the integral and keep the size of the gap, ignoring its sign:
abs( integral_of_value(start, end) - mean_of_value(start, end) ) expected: 7971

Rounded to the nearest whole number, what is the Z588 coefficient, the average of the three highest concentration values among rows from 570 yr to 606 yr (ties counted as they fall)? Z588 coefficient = 439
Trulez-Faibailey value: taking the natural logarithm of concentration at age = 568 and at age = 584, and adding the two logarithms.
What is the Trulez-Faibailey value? 12.1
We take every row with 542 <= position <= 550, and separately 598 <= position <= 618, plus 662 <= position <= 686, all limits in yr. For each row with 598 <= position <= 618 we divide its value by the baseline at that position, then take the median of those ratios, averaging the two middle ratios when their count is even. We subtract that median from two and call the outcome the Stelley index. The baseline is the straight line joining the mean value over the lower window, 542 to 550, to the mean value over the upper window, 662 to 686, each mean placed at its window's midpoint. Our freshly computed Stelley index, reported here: 1.01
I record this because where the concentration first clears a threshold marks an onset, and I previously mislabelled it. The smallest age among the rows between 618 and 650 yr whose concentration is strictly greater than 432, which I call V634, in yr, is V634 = 620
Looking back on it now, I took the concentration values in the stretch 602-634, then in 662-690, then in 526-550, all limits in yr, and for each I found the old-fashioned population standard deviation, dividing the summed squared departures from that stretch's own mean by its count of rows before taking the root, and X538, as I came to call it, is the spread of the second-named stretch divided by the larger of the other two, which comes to 0.29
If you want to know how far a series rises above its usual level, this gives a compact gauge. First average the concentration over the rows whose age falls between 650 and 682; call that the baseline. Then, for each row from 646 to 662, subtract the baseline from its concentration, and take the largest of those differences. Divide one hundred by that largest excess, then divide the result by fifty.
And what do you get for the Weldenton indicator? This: 0.33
